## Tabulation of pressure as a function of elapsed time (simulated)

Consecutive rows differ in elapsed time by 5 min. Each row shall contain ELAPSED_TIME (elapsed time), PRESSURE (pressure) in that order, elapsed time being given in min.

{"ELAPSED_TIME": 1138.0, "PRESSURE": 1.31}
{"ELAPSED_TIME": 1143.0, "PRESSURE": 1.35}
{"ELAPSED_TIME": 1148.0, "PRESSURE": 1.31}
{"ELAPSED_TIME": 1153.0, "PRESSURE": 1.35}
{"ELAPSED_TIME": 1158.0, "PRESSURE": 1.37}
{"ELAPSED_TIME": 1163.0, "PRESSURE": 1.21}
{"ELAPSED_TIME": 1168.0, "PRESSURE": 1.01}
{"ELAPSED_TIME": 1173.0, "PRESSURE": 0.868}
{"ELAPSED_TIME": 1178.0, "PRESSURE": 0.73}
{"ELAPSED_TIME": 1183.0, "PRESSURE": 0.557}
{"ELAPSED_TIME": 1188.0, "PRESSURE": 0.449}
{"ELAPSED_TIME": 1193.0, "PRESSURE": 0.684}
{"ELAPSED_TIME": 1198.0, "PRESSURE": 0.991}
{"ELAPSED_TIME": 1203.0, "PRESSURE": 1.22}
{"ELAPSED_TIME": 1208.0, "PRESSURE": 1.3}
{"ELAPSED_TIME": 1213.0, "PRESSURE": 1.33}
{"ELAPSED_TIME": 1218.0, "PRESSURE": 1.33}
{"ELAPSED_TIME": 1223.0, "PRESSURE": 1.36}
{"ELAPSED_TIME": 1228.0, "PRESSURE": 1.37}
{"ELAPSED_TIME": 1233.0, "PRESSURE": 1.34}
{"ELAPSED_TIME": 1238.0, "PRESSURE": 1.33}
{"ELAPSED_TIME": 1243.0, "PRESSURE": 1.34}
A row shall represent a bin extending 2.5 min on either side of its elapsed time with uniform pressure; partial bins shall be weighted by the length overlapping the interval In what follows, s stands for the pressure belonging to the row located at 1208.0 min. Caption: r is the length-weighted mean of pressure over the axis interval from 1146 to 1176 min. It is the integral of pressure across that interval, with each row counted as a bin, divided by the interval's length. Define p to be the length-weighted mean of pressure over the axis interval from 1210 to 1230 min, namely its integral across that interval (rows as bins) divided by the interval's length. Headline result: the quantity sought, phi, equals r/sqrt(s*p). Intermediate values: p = 1.3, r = 1.18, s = 1.3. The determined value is 0.9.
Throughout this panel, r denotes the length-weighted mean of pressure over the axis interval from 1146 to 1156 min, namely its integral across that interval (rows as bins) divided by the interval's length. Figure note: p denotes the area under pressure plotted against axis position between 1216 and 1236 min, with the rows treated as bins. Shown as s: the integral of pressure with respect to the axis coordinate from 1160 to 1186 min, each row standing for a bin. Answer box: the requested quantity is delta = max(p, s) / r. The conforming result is 20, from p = 27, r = 1.33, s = 23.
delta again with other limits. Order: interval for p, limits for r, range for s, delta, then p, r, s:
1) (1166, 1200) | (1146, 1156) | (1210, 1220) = 19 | 25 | 1.33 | 13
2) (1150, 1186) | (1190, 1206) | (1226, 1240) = 38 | 36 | 0.96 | 19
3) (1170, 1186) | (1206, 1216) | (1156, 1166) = 10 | 12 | 1.32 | 13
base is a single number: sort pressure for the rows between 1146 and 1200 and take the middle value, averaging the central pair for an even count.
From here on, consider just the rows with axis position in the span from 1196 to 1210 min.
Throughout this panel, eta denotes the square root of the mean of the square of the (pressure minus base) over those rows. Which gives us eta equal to 0.22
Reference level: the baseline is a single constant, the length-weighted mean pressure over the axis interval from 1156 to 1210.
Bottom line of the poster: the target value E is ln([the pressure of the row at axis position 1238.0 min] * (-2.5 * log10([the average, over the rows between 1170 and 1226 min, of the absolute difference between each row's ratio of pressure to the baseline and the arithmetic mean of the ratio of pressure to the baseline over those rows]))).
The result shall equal 0.51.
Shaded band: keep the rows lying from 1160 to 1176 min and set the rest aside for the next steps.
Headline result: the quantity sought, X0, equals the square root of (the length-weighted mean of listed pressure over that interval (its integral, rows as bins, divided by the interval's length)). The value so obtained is 1.02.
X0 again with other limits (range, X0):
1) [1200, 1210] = 1.12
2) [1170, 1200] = 0.84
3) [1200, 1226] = 1.14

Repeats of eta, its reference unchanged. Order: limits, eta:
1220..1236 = 0.37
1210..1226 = 0.35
